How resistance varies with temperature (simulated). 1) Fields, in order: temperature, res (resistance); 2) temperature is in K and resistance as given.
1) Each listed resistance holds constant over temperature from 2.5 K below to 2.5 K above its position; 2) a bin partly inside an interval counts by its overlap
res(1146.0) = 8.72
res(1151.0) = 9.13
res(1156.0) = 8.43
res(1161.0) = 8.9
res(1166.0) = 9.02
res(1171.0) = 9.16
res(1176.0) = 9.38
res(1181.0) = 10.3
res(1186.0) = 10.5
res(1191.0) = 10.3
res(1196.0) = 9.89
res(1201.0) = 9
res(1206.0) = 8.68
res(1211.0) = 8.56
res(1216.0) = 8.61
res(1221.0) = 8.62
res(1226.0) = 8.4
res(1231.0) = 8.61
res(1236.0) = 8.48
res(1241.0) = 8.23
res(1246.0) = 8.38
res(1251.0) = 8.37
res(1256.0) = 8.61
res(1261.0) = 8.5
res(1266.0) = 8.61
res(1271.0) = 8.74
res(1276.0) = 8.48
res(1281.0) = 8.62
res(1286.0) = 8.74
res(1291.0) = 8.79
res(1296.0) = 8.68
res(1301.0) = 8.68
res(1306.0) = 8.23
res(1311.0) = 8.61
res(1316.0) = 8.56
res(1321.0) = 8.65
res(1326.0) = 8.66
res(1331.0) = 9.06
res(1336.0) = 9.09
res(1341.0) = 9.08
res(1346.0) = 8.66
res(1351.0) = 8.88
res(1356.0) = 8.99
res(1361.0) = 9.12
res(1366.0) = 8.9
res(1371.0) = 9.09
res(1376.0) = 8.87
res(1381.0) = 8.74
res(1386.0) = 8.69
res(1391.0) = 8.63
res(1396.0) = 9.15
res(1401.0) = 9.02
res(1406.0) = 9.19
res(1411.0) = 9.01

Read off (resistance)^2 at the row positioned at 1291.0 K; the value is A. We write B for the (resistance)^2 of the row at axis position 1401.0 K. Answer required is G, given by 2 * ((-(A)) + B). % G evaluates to 8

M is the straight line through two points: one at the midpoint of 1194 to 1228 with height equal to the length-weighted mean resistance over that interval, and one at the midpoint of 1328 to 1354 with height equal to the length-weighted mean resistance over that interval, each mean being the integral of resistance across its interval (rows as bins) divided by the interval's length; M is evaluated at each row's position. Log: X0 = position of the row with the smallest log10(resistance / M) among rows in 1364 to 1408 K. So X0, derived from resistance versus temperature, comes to 1391.0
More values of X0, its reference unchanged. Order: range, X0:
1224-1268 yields 1241.0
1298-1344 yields 1306.0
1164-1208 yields 1206.0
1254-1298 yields 1276.0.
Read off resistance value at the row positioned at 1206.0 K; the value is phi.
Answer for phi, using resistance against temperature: 8.68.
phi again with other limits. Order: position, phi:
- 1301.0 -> 8.68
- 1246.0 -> 8.38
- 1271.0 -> 8.74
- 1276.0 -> 8.48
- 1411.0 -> 9.01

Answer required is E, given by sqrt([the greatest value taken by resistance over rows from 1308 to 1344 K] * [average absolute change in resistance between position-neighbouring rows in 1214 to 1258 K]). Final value 1.18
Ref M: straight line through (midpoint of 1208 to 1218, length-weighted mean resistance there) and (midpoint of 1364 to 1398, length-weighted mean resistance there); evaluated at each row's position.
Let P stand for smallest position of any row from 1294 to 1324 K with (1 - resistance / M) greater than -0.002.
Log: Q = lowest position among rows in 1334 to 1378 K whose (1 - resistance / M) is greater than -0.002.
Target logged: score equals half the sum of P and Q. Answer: 1321.0 K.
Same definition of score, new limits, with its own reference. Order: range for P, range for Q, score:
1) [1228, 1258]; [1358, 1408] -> 1303.5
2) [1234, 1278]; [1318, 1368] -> 1278.5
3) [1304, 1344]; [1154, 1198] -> 1231.0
